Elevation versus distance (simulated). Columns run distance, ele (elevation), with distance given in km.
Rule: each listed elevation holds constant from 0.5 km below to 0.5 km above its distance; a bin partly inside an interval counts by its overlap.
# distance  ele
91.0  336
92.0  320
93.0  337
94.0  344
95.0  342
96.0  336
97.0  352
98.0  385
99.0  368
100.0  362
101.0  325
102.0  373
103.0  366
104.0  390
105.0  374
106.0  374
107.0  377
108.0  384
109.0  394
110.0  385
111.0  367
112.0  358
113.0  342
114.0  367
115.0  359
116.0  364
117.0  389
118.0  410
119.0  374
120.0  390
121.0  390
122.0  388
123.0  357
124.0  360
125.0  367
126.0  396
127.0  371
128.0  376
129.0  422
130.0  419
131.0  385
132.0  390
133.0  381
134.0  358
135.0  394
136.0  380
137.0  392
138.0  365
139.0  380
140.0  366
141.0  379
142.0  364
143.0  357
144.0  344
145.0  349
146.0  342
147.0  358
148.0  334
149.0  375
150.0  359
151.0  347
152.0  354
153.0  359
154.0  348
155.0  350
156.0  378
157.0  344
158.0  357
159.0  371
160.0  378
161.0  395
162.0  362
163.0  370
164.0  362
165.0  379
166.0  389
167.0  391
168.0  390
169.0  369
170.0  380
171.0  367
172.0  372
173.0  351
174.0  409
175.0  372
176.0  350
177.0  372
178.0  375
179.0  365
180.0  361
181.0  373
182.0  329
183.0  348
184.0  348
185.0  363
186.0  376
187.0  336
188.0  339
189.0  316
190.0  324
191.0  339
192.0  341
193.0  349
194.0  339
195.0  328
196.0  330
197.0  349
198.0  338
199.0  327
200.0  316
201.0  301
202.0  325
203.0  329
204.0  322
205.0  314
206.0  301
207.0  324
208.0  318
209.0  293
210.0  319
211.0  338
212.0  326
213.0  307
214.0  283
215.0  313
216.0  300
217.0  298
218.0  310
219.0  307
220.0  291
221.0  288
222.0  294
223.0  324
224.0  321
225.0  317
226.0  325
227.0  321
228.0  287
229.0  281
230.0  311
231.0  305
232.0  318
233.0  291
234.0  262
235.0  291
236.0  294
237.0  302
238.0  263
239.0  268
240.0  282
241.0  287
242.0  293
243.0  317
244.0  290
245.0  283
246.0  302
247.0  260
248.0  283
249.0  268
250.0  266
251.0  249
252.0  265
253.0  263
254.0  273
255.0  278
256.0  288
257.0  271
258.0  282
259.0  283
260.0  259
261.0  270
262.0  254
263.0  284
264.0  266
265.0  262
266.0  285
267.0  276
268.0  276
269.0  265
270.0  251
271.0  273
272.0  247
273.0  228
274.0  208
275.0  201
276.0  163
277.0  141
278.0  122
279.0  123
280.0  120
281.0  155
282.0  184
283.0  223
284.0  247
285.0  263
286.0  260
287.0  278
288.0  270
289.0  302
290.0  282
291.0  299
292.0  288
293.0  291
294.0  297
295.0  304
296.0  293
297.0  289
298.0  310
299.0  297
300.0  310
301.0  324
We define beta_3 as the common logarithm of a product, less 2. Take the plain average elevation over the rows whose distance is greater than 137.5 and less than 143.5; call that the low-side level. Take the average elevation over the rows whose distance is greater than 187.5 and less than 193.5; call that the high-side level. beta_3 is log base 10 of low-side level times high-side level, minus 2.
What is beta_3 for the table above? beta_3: 3.09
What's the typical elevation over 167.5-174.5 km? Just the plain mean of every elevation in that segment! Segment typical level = 377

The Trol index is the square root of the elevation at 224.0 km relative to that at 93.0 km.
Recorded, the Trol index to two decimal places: 0.98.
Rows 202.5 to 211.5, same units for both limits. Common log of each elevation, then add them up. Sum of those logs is 22.5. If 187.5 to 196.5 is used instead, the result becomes 22.7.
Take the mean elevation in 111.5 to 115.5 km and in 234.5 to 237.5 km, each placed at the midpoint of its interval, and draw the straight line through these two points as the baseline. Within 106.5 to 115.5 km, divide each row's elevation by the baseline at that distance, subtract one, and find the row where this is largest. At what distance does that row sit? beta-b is 109.0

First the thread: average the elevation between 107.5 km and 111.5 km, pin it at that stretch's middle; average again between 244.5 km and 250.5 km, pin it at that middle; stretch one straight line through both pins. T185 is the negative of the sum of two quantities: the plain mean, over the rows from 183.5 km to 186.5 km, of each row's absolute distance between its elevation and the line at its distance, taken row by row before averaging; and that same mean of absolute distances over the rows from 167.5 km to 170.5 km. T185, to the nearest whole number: -80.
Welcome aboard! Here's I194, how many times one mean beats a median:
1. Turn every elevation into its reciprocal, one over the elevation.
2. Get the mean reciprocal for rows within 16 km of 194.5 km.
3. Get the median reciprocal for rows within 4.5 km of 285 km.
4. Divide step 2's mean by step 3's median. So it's 0.78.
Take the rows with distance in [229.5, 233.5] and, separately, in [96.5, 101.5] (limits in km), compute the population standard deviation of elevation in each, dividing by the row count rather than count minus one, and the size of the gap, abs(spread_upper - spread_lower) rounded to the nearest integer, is 10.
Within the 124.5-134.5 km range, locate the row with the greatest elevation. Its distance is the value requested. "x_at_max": 129.0 km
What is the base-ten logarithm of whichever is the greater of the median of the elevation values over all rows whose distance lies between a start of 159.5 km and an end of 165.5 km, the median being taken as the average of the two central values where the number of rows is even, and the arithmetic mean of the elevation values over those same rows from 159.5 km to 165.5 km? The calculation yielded 2.57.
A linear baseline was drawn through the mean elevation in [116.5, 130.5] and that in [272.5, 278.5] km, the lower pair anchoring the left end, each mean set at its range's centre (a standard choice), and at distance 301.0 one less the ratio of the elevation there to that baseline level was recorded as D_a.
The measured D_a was -1.28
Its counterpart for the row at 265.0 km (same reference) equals -0.37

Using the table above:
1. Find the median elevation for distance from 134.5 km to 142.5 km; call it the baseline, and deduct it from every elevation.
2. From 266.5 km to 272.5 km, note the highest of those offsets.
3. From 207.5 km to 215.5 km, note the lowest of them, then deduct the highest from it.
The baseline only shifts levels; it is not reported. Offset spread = 7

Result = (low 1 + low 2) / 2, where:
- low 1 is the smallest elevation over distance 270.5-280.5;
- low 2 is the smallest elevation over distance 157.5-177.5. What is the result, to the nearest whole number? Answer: 235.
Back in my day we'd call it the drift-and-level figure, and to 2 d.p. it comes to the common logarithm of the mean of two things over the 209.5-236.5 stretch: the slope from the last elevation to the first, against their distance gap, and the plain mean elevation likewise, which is 2.18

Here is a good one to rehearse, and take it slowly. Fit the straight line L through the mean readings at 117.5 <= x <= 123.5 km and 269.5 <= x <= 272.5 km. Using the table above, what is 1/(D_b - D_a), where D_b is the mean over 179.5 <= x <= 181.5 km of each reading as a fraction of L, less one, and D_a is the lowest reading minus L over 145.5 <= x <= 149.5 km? 0.036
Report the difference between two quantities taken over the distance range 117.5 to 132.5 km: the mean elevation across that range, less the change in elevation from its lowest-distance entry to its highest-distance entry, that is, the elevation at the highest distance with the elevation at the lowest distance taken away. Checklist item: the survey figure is 406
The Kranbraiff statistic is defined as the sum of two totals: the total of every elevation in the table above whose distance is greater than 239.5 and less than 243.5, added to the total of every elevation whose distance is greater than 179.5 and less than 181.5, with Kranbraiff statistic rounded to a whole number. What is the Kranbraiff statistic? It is 1913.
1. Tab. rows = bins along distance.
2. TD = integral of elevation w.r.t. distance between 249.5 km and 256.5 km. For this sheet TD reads 1882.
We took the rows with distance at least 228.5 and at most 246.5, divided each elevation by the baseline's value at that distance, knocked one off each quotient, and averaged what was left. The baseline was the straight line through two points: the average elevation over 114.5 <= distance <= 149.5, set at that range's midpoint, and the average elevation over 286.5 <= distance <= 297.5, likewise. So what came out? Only -0.09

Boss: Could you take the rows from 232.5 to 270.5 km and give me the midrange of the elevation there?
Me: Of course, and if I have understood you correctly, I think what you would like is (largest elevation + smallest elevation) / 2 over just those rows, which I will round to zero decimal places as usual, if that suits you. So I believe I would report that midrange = 283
